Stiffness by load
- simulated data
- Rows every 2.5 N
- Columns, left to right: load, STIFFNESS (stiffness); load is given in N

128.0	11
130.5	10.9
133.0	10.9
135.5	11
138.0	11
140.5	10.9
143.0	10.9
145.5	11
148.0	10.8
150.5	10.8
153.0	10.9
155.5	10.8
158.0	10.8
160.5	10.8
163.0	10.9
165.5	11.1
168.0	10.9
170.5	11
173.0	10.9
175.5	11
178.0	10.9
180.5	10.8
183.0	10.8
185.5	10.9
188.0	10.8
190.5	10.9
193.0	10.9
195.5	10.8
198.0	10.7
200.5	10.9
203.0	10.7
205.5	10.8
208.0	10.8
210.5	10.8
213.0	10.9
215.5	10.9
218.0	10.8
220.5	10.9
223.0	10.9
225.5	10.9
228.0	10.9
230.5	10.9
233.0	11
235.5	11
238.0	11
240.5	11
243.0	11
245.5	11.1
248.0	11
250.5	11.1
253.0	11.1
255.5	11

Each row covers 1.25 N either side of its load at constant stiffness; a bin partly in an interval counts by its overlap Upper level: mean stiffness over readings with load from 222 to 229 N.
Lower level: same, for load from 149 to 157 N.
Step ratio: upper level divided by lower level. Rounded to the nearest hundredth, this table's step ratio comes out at 1.01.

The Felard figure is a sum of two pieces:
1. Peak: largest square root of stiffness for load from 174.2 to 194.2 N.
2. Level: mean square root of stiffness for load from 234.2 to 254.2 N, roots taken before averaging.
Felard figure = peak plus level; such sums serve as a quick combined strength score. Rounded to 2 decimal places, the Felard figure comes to 6.64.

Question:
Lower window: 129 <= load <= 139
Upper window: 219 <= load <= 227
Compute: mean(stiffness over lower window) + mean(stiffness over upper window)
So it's 21.85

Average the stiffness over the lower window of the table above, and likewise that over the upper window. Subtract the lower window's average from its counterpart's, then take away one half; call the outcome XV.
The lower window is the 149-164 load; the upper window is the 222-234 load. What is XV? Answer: -0.41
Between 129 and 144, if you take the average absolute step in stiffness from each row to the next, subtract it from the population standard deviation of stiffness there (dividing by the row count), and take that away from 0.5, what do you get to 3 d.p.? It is 0.493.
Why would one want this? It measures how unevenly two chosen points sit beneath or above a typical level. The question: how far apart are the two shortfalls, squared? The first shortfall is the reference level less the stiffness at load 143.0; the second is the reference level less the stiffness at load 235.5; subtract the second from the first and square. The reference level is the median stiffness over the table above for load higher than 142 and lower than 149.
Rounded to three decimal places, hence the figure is 0.010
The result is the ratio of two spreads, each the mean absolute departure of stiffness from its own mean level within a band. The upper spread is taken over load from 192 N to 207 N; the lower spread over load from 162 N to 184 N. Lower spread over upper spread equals 1.11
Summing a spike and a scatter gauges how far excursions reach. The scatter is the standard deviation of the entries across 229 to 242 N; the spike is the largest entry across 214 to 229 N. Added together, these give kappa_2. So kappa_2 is 10.9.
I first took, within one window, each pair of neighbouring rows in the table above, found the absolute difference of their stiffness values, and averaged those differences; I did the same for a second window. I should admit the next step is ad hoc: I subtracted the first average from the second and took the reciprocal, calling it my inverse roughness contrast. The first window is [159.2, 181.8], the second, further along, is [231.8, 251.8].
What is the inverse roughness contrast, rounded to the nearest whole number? -12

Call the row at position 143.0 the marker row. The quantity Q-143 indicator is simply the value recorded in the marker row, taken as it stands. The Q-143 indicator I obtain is 10.9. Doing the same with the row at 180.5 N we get 10.8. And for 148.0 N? 10.8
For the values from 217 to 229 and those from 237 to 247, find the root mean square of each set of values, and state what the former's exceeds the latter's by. -0.15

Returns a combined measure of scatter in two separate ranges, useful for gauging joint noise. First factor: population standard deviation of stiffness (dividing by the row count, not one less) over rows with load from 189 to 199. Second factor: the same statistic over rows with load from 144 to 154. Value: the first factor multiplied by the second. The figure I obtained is 0.0069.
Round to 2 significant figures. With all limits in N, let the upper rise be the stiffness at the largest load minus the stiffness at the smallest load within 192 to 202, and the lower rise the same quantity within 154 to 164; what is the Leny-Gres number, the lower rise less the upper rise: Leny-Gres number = 0.10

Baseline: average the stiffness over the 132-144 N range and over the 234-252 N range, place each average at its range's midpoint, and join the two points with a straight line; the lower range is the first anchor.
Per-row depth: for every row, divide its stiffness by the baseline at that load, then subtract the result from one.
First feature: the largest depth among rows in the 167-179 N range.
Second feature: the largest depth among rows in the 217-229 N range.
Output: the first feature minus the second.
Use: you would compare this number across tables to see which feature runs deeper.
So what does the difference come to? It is -0.012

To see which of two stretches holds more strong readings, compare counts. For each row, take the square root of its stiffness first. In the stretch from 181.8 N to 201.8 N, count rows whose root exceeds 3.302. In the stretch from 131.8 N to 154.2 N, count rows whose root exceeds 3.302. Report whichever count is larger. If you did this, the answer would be 3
